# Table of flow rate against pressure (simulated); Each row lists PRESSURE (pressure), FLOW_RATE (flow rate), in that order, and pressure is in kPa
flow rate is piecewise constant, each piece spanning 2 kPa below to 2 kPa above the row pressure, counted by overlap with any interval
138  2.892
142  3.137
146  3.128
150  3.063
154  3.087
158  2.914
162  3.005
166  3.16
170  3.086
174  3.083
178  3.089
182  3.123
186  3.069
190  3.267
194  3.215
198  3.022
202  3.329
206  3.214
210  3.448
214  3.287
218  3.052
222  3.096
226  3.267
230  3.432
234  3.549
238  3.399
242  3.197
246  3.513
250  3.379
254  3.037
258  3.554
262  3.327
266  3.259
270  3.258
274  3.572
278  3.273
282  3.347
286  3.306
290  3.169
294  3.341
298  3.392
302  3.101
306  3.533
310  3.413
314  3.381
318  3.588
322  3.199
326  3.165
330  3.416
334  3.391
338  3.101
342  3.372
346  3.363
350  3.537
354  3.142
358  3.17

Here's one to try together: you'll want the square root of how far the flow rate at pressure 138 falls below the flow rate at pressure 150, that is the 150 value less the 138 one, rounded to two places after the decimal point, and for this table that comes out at 0.41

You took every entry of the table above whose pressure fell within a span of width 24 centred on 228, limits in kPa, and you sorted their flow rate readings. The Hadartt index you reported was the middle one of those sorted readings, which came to 3.33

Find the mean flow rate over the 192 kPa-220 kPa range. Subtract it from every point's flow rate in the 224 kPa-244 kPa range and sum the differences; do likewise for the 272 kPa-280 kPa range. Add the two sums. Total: 1.12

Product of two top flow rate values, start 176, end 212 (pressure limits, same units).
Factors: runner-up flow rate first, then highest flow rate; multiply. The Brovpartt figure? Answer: 11.5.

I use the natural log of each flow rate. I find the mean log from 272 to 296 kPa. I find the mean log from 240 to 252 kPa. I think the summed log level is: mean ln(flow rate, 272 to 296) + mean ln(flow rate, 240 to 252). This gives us 2.42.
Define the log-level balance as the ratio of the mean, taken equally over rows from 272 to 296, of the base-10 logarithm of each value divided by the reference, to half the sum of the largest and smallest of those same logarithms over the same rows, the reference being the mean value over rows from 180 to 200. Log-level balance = 0.86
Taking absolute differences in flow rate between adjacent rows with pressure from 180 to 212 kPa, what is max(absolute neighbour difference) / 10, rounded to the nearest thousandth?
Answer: 0.031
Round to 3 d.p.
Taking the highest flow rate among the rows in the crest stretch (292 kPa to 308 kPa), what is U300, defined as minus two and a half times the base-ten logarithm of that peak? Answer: -1.370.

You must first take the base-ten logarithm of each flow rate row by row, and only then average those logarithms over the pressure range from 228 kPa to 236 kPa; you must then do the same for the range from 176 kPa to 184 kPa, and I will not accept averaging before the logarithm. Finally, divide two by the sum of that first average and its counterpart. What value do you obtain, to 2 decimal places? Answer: 1.93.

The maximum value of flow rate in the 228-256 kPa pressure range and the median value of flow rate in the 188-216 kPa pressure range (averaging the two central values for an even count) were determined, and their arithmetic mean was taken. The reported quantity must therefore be 3.408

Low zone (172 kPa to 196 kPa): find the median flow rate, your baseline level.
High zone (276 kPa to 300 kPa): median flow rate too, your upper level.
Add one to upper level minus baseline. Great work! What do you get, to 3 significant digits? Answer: 1.22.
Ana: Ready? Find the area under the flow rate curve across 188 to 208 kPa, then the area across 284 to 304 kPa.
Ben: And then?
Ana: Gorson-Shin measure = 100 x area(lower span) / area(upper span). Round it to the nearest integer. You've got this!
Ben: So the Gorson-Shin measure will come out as 98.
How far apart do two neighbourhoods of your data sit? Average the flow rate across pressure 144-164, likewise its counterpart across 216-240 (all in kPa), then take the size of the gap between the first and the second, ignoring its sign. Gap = 0.26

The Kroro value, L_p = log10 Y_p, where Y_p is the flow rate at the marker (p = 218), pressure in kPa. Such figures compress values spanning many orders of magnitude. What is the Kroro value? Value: 0.485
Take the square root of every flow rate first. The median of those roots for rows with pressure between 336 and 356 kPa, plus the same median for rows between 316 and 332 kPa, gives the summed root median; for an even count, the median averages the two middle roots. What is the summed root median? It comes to 3.65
